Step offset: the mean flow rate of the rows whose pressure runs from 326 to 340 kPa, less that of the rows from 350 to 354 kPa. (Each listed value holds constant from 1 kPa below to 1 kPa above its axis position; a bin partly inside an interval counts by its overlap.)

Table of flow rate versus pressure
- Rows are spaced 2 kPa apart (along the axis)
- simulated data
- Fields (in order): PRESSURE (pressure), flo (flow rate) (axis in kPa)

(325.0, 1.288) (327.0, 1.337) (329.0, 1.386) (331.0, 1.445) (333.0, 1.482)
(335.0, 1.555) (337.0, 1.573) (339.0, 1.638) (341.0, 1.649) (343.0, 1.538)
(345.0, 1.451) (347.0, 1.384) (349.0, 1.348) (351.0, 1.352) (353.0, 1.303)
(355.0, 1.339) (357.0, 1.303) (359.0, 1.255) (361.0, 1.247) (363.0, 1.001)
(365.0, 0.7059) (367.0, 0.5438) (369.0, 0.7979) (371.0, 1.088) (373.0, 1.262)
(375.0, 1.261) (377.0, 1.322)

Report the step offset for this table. 0.16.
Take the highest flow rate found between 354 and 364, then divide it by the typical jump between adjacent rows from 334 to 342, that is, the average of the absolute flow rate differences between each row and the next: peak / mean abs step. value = 43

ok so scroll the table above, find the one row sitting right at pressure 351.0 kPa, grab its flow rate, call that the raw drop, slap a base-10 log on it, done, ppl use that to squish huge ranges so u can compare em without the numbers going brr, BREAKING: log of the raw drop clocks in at 0.13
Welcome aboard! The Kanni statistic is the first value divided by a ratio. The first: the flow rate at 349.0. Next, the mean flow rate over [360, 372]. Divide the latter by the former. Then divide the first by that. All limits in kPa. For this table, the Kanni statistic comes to 2.03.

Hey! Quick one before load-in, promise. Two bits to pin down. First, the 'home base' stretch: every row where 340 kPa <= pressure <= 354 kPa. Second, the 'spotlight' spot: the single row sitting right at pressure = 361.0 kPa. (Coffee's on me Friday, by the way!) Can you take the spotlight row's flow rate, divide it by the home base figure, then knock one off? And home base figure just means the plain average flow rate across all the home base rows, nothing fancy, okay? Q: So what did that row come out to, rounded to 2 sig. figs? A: -0.13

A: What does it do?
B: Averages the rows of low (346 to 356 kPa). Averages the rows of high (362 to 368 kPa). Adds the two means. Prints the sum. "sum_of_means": 2.10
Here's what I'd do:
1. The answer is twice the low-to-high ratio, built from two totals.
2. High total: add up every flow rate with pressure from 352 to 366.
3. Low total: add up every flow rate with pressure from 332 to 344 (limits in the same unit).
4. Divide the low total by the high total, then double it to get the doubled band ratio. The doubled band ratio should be 2.3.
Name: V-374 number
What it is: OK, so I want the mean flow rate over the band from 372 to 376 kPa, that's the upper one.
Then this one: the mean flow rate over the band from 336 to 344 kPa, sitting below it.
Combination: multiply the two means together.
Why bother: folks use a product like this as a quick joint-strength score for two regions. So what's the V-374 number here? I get 2.0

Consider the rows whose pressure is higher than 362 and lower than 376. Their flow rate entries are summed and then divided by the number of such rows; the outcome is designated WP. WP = 0.95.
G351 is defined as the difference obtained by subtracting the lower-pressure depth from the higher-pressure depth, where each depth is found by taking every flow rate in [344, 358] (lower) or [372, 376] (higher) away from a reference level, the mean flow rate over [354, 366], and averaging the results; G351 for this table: 0.1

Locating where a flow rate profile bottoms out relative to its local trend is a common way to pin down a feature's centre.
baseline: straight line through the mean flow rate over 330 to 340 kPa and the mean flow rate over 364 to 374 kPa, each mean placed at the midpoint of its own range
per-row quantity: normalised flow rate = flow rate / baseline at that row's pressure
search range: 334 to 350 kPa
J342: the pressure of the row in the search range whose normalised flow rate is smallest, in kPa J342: 335.0 kPa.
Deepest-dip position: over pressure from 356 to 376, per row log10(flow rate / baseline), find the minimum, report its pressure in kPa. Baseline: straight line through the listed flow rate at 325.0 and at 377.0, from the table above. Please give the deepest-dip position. 367.0 kPa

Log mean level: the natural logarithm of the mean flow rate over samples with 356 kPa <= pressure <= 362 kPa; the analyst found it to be 0.24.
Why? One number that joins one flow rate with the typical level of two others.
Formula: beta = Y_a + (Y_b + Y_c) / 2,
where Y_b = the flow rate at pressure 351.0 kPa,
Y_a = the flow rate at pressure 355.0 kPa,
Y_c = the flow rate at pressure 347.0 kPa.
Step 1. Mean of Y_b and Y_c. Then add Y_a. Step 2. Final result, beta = 2.71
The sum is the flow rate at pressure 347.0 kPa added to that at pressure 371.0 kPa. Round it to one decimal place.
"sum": 2.5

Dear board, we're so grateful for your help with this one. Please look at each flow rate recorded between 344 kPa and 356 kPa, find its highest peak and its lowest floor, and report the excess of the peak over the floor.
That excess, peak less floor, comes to 0.15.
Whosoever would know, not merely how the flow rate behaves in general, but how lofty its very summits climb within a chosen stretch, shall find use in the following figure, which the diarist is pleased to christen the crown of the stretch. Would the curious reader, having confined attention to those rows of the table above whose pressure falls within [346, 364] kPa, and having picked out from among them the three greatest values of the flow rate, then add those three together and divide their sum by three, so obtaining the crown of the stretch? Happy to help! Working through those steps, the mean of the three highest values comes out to 1.36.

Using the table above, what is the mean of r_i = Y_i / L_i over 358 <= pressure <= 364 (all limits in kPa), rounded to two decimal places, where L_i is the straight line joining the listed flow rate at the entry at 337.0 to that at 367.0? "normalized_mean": 1.56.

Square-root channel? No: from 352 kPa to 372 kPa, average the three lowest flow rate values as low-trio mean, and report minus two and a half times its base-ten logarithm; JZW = 0.41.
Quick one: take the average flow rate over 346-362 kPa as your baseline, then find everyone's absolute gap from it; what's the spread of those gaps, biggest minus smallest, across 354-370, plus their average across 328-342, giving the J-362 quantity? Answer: 0.98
